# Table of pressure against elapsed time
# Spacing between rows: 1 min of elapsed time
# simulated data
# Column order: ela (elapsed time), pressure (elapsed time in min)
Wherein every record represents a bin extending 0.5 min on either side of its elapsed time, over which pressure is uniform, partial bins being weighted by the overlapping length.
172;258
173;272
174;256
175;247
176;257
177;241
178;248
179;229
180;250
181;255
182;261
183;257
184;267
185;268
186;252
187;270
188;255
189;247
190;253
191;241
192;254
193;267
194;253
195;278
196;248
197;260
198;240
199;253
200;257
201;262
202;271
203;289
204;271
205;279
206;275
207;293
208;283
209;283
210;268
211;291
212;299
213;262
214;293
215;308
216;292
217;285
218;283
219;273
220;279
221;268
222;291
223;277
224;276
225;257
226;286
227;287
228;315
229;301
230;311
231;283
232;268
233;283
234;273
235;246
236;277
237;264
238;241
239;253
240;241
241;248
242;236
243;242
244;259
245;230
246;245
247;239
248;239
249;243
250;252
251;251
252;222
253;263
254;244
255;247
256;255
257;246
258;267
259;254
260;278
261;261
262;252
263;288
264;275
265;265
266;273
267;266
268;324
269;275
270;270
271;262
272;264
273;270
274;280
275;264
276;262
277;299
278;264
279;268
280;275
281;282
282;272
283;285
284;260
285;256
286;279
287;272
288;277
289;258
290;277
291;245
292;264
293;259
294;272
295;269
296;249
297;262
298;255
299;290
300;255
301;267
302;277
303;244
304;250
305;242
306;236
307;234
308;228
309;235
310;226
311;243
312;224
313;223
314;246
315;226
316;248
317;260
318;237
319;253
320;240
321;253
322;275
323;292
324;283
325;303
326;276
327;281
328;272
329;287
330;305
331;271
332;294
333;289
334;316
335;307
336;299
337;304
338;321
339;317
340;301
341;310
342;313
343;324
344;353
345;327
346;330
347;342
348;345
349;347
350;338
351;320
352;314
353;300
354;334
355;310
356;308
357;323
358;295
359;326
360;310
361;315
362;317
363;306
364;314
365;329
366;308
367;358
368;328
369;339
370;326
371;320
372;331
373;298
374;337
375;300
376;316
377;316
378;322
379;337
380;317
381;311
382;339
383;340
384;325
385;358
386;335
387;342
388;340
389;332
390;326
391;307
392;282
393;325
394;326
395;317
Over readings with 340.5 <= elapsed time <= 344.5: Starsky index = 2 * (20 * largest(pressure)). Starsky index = 14120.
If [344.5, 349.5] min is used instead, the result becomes 13880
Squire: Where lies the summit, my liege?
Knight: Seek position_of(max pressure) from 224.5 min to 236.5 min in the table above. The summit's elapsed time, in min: 228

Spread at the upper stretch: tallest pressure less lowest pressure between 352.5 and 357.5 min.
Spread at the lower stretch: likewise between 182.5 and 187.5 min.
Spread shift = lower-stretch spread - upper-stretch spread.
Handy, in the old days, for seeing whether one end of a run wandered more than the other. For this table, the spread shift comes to -16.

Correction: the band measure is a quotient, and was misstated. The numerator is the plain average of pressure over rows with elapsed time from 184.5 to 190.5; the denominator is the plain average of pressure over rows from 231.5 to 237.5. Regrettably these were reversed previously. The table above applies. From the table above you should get 0.96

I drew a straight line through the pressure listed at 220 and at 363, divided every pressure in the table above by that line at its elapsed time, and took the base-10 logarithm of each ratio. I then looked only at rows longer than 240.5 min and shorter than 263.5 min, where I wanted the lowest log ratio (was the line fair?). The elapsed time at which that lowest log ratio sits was 252 min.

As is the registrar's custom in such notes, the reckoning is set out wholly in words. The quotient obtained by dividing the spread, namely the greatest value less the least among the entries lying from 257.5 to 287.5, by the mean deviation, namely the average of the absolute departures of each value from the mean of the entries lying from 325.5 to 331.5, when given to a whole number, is 8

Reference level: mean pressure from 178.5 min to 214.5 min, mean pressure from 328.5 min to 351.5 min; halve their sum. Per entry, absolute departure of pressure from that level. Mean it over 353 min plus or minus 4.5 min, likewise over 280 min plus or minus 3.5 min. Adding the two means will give 46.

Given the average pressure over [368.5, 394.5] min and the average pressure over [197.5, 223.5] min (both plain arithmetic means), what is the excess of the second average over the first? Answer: -47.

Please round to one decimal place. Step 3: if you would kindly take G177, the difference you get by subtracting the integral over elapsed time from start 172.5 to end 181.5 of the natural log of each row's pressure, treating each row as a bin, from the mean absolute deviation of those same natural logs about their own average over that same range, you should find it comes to -49.7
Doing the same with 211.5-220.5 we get -50.9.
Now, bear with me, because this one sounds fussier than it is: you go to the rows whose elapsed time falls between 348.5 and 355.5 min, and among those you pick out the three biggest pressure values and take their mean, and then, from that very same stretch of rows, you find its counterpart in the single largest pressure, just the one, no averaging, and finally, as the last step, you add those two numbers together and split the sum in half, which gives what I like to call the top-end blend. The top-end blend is 343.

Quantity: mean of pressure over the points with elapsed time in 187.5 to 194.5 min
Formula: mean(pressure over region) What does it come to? 253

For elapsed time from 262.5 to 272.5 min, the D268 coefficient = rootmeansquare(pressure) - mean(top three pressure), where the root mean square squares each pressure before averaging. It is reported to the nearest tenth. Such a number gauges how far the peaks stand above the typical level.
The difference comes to -18.9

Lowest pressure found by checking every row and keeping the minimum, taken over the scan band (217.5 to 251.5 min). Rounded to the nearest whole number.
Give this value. 230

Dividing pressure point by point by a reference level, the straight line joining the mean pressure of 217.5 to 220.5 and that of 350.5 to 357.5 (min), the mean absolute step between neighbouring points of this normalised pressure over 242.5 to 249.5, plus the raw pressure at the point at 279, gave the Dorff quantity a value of 268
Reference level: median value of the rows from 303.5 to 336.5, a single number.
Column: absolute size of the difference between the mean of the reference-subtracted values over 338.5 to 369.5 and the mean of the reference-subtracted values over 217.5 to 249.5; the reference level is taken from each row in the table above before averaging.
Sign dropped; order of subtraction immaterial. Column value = 57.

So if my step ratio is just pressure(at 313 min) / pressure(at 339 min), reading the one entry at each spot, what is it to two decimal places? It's 0.70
